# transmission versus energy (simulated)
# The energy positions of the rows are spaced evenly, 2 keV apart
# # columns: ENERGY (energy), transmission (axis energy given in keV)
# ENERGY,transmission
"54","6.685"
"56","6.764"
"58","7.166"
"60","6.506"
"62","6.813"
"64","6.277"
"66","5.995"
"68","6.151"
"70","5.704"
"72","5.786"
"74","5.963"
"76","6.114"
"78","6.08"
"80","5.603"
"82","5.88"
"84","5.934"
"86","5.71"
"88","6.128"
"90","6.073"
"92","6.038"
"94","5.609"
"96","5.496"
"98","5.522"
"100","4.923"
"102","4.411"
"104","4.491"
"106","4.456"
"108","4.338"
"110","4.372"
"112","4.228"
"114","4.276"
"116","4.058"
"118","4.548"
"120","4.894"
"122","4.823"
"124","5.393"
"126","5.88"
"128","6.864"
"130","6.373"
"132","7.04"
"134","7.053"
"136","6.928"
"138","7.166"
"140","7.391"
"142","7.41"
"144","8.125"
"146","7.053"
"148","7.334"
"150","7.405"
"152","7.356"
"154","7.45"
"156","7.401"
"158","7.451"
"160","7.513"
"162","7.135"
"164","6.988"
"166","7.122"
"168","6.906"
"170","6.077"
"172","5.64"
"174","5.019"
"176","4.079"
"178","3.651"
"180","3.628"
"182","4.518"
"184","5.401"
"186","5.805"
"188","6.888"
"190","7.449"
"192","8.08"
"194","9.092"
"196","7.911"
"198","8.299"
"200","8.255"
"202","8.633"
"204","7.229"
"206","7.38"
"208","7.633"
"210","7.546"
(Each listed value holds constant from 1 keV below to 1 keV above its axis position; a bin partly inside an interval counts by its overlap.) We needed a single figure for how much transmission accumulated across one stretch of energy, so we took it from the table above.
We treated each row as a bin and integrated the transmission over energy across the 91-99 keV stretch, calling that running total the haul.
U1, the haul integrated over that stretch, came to 45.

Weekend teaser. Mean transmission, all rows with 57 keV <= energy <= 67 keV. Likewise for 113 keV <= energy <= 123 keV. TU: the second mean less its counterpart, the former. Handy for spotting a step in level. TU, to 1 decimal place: -2.0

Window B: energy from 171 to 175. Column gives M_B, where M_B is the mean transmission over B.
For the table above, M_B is 5.3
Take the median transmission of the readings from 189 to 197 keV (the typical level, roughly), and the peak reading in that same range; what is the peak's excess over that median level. 1.1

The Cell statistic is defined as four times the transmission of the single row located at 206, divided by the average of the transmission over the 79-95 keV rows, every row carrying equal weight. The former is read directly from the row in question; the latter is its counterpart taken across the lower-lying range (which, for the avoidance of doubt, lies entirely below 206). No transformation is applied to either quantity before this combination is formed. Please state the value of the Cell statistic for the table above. 5.0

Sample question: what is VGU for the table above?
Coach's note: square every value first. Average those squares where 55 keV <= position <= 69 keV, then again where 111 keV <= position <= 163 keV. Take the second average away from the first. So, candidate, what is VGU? -1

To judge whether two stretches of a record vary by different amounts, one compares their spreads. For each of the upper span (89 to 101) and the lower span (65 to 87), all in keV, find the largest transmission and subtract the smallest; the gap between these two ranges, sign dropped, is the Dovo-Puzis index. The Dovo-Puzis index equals 0.60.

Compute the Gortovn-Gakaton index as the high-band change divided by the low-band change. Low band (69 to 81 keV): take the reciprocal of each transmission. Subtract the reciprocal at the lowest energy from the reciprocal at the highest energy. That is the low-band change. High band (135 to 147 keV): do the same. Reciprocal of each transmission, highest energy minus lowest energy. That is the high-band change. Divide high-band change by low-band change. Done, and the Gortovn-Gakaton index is -0.8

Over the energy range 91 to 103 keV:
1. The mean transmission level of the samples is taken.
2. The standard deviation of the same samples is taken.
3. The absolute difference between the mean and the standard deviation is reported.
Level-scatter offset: 4.8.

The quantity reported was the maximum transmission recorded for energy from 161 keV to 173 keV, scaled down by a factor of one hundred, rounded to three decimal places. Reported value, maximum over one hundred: 0.071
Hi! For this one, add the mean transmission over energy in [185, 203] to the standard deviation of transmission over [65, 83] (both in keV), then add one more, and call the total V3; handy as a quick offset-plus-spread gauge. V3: 9.0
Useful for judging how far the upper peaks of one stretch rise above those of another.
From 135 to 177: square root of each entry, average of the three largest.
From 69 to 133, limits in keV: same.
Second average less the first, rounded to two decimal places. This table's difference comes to -0.17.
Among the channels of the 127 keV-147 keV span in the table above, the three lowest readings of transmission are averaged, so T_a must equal 6.7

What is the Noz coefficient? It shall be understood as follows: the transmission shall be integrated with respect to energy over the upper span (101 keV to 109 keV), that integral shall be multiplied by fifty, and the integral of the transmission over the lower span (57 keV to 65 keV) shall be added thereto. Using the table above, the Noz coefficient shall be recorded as 1823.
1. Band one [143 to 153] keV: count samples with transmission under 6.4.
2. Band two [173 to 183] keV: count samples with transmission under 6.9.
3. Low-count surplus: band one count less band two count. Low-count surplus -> -5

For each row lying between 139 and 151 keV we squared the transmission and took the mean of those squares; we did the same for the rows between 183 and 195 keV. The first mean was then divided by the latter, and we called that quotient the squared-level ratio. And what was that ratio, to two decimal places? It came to 1.06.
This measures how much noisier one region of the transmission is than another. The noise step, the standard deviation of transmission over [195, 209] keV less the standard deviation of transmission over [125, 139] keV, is 0.05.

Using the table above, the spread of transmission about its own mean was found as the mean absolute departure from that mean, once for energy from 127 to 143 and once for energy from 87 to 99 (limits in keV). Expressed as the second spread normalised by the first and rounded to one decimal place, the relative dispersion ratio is 1.2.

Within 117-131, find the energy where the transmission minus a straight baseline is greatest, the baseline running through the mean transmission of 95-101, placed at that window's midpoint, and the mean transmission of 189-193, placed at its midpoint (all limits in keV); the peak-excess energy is 128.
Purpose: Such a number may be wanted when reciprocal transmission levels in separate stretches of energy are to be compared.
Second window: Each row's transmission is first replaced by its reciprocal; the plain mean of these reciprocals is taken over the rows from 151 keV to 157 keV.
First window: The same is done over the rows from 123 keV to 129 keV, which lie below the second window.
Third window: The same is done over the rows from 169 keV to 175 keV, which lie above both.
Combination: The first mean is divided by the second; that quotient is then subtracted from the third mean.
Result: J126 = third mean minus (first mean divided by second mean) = -1.06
